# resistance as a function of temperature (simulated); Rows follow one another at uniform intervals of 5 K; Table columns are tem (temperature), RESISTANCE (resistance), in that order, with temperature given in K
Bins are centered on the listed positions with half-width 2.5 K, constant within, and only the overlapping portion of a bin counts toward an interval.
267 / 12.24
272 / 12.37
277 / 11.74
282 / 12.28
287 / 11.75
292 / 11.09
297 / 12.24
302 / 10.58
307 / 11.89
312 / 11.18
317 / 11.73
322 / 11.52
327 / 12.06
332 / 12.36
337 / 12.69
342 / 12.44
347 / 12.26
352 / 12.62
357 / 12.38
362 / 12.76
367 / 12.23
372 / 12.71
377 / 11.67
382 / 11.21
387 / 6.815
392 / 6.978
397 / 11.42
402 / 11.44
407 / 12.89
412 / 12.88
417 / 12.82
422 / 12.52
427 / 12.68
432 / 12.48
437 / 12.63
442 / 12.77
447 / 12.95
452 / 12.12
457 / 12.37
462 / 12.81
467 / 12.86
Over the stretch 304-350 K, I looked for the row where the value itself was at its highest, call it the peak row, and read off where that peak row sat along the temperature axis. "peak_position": 337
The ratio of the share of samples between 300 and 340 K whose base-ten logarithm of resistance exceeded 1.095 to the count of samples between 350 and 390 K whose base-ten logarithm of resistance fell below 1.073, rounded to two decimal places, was 0.04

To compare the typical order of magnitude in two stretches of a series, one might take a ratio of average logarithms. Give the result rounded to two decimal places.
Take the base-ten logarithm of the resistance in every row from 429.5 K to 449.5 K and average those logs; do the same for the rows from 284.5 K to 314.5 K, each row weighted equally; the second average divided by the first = 0.96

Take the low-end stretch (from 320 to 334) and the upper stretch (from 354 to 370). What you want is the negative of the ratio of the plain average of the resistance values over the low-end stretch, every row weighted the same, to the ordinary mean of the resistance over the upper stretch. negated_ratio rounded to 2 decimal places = -0.96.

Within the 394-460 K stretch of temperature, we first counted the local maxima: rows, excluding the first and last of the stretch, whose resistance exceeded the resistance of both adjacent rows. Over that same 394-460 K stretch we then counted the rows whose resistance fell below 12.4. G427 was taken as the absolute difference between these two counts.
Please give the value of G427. 1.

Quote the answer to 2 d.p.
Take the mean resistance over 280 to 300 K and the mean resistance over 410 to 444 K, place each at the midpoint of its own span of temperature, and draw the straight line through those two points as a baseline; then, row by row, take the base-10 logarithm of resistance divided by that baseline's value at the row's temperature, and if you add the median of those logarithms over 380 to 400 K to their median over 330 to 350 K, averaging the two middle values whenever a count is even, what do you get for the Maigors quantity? -0.14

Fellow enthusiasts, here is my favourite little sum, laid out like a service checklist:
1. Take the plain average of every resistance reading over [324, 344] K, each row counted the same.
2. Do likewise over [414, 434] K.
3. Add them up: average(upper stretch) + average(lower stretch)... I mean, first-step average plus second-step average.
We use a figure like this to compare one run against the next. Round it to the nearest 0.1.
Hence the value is 25.0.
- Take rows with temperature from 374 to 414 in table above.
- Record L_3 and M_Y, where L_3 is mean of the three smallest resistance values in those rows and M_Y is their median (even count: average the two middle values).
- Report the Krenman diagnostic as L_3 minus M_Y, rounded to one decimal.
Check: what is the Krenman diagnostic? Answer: -3.1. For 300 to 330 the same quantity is -0.5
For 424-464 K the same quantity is -0.3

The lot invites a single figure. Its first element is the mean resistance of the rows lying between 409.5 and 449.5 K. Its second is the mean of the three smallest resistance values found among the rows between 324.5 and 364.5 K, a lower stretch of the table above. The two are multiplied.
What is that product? 155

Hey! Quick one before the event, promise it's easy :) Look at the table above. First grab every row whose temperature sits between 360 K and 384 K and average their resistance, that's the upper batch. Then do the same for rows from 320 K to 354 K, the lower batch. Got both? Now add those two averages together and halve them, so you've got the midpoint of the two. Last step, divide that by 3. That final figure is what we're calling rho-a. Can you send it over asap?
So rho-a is 4.07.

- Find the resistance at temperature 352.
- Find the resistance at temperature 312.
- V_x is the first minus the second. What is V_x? 1.4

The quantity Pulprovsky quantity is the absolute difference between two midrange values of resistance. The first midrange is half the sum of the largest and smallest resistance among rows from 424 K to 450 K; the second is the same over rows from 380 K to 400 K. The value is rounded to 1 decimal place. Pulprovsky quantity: 3.6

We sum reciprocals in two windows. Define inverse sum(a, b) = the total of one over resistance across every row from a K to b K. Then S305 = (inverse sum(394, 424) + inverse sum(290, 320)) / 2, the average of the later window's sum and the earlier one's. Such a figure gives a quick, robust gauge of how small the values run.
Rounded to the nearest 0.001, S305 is 0.507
